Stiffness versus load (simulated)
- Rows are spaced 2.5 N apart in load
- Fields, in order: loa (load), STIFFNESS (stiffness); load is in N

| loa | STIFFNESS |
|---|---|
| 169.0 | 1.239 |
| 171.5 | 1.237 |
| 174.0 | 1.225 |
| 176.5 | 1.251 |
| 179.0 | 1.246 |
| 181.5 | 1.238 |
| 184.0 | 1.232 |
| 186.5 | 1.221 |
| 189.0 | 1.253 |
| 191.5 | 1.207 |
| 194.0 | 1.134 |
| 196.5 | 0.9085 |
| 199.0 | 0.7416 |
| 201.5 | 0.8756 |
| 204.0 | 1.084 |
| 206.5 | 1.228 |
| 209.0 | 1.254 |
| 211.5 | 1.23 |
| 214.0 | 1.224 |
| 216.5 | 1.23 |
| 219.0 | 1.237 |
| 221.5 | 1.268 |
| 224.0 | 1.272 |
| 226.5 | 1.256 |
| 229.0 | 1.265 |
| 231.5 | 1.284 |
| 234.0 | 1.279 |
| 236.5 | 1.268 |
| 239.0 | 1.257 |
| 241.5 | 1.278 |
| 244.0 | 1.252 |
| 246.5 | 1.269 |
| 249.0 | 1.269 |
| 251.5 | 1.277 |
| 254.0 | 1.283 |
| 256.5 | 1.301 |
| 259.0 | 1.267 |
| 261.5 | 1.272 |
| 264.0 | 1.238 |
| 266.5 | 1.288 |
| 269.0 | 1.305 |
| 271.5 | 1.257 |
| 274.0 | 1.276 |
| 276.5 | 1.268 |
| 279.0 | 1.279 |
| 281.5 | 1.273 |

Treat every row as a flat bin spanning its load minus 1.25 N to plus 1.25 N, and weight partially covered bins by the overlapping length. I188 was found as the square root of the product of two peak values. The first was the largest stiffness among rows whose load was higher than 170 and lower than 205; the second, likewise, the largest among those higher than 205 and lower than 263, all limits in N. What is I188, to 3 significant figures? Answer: 1.28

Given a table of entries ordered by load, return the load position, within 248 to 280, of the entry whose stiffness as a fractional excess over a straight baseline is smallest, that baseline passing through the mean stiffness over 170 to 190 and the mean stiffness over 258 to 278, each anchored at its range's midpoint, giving 264.0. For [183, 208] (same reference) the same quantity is 199.0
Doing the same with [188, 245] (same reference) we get 199.0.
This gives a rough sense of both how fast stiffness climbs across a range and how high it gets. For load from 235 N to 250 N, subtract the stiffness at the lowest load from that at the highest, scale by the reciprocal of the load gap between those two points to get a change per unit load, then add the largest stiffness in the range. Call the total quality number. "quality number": 1.28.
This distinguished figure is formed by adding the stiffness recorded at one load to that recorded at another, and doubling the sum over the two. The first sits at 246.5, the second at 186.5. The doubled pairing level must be 4.98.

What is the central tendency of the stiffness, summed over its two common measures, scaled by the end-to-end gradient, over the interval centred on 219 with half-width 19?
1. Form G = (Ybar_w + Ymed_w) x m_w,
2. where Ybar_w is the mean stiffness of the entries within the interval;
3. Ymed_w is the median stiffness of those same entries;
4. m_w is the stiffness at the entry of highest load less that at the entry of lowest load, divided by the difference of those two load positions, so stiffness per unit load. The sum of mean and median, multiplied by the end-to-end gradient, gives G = 0.028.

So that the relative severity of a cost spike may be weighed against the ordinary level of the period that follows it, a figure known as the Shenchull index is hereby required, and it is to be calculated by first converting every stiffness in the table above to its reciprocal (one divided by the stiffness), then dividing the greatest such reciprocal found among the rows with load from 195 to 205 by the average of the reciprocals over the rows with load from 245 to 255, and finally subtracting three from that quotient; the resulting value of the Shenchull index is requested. -1.28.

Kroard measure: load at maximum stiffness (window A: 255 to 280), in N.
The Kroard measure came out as 269.0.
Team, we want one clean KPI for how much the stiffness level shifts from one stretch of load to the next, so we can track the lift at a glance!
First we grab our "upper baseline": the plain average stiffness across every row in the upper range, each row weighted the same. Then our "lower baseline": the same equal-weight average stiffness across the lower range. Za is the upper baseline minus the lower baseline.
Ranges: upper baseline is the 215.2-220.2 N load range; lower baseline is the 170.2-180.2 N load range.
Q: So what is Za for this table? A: -0.01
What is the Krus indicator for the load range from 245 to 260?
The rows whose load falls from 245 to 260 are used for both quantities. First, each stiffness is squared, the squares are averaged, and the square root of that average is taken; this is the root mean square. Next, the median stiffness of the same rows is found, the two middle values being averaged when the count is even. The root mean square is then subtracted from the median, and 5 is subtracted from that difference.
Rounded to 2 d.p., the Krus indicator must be -5.00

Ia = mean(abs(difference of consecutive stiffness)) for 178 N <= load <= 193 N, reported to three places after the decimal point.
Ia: 0.021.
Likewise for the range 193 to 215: 0.117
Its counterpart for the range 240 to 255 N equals 0.011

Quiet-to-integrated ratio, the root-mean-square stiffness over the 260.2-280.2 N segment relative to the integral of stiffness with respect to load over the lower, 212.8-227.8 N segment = 0.068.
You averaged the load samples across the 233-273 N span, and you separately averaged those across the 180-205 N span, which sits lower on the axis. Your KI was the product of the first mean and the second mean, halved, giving 0.69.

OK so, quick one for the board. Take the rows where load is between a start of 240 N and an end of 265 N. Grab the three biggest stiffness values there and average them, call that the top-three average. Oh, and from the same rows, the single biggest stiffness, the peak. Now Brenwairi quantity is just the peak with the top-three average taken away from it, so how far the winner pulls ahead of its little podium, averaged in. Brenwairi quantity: 0.0137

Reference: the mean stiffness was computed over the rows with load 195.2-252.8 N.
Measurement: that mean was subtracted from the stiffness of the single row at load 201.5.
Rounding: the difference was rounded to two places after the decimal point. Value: -0.32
